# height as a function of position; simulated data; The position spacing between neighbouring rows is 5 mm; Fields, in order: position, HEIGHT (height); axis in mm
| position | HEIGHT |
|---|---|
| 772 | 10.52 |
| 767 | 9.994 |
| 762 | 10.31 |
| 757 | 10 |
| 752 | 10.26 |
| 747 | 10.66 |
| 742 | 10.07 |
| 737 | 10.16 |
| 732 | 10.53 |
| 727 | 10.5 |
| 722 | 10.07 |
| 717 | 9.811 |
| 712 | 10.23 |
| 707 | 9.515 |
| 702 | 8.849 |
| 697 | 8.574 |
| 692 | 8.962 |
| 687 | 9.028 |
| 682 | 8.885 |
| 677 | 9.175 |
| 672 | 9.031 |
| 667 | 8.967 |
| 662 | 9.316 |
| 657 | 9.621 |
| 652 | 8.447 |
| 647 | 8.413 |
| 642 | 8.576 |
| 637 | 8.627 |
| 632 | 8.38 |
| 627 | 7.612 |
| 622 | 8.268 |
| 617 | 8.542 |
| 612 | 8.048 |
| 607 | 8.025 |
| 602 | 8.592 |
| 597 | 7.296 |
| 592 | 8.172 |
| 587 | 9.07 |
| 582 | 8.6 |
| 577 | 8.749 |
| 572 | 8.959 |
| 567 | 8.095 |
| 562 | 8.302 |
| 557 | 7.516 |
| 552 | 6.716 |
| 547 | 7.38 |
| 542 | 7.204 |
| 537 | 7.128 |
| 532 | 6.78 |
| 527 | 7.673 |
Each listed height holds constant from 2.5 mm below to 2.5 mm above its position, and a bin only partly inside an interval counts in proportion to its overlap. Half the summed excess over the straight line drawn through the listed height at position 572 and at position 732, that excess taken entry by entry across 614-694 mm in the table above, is -8.2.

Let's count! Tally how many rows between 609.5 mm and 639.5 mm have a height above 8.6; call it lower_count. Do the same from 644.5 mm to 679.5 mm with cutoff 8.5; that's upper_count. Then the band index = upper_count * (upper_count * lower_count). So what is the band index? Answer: 25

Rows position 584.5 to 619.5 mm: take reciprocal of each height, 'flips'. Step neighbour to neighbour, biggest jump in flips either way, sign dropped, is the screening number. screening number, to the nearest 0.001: 0.021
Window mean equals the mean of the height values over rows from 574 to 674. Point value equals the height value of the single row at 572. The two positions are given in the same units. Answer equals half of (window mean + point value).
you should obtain 8.7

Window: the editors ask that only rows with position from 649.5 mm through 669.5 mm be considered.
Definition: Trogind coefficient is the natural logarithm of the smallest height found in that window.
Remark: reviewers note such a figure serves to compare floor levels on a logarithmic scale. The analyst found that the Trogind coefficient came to 2.13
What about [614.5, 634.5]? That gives 2.03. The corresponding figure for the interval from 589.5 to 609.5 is 1.99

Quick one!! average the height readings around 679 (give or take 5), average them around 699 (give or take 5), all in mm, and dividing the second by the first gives 0.96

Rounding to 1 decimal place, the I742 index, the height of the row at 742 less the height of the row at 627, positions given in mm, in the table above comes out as 2.5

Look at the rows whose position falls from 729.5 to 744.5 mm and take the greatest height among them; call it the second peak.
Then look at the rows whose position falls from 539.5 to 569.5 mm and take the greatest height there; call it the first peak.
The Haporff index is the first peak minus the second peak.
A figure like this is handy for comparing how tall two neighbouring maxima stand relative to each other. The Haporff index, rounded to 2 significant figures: -2.2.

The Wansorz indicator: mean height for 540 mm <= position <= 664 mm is 8.3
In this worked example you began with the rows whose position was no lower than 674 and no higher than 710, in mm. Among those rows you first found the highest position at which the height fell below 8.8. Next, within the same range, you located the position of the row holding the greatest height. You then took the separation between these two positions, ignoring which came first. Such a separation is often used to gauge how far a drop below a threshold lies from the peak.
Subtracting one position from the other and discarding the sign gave 10 mm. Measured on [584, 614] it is 25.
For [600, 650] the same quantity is 10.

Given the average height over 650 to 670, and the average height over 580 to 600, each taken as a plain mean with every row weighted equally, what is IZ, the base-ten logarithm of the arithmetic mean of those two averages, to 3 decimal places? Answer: 0.939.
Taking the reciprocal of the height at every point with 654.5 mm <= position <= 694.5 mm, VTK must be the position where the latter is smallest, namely 657 mm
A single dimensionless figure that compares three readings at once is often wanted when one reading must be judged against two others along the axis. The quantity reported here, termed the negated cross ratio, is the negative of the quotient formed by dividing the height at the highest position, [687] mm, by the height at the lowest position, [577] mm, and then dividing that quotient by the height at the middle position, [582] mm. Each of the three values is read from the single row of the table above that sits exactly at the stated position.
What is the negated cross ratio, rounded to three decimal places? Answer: -0.120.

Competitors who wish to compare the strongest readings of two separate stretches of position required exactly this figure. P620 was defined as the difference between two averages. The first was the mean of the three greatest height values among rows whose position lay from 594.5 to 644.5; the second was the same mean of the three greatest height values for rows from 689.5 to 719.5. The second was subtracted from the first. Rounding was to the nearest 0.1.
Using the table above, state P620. -1.3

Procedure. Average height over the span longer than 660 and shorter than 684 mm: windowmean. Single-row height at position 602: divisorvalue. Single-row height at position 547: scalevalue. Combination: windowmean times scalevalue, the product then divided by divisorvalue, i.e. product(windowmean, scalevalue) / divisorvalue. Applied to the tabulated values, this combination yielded 7.8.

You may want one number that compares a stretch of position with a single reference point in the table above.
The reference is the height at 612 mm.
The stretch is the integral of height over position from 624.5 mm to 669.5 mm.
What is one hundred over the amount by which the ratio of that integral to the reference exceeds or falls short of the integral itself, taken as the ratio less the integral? -0.29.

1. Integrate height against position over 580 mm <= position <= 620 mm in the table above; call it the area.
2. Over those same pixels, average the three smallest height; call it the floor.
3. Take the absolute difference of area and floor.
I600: 324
